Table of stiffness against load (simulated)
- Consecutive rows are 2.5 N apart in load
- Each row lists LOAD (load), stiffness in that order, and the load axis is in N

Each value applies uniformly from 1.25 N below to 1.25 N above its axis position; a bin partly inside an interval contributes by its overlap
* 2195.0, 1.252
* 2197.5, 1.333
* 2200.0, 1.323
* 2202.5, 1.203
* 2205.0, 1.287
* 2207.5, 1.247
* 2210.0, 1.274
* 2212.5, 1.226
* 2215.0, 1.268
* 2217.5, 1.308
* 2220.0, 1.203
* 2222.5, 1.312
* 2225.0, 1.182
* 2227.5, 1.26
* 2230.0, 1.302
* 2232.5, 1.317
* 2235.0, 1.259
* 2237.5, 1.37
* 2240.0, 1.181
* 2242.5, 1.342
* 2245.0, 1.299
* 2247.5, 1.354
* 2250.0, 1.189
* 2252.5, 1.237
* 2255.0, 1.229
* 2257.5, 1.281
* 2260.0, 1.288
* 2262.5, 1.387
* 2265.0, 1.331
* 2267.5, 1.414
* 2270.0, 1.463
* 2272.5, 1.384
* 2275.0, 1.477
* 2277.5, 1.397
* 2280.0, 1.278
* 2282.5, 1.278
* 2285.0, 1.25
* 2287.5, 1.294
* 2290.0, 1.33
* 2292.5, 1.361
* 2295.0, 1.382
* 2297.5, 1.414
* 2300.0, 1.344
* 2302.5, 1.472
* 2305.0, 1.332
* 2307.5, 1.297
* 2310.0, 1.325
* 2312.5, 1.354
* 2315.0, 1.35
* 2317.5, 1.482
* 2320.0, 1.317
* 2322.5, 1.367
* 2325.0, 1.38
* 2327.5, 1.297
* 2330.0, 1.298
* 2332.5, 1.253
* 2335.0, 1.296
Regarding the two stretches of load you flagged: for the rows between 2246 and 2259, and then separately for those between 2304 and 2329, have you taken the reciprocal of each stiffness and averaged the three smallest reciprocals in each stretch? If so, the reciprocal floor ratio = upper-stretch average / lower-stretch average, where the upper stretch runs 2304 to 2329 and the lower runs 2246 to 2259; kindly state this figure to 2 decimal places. 0.92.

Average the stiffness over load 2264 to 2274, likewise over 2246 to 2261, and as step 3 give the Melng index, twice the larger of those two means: 2.80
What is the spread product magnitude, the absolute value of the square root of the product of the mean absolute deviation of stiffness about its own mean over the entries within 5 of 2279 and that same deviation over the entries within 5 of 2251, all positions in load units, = 0.064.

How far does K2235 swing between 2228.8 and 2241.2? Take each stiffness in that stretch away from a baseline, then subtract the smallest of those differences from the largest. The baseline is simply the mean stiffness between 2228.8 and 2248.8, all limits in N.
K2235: 0.19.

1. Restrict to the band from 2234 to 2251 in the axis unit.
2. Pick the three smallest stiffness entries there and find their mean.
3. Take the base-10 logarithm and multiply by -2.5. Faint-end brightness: -0.21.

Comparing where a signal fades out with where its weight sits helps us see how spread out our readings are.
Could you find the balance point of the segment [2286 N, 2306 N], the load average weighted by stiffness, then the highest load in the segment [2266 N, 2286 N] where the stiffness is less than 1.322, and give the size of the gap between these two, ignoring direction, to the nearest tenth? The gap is 11.4 N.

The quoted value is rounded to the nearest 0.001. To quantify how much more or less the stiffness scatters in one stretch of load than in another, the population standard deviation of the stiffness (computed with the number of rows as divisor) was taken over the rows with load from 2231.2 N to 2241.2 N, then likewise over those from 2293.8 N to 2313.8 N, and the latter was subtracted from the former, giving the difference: 0.018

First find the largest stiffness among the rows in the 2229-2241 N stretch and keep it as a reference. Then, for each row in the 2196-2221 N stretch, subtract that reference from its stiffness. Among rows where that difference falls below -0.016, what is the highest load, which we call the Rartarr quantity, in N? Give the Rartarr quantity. 2220.0 N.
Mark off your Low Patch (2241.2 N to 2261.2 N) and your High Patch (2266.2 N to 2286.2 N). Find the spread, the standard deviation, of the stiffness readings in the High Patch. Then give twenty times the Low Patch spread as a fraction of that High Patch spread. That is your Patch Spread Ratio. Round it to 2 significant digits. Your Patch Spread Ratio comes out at 13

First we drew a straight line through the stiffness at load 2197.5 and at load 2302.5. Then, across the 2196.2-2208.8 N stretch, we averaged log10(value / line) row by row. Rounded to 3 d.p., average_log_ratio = -0.021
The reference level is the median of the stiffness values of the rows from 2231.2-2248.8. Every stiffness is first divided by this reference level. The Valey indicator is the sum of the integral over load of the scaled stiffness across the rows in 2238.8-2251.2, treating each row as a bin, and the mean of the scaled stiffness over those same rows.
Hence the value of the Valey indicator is 13.0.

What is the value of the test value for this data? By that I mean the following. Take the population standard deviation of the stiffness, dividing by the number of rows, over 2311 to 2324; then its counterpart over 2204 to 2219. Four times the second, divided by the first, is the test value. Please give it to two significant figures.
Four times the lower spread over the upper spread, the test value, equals 1.9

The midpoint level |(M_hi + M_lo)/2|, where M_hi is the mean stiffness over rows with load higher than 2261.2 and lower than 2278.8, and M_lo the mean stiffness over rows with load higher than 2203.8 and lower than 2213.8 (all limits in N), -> 1.33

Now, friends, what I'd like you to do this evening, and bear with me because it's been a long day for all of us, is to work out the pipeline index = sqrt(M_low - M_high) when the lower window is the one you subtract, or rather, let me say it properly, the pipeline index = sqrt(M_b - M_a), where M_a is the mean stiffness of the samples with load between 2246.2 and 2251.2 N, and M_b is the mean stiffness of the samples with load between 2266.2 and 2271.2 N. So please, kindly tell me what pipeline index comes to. 0.41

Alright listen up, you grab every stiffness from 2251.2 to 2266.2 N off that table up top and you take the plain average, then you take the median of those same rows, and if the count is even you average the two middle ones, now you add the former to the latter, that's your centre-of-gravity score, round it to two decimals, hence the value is 2.58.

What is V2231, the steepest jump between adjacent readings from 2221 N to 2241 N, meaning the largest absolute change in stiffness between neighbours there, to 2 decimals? 0.19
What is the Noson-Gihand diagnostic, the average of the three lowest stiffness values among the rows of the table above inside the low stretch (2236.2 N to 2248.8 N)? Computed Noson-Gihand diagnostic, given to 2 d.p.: 1.27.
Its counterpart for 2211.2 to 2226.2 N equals 1.20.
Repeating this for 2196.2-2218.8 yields 1.23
